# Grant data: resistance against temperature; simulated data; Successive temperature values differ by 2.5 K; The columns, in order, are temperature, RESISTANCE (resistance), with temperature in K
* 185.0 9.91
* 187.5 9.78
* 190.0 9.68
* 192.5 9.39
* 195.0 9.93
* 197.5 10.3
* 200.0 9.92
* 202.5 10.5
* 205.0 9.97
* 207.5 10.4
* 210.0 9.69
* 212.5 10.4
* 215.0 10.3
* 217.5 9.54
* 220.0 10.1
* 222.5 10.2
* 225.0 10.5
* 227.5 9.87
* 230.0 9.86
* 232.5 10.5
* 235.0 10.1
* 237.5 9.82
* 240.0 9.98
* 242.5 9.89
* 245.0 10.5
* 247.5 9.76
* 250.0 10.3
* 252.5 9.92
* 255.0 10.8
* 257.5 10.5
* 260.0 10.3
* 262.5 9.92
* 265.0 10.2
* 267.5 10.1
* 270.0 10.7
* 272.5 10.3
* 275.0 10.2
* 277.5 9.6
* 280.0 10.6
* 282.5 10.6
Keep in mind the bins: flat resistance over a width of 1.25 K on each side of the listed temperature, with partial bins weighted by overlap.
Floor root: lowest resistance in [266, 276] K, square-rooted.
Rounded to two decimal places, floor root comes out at 3.18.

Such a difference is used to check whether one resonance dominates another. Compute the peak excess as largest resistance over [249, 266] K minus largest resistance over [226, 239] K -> 0.30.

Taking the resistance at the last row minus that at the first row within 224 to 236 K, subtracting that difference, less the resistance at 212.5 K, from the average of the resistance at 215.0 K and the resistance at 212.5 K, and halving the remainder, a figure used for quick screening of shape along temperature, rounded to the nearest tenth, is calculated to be 10.6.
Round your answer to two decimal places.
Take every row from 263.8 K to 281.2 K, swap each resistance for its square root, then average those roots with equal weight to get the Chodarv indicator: 3.20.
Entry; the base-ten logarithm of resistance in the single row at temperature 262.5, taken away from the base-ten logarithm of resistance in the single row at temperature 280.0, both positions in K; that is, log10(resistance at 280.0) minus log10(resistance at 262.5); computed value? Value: 0.029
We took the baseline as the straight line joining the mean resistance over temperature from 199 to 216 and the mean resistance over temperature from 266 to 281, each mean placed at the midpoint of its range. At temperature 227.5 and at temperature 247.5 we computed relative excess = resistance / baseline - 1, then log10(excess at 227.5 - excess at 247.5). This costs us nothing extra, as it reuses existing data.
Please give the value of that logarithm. -1.9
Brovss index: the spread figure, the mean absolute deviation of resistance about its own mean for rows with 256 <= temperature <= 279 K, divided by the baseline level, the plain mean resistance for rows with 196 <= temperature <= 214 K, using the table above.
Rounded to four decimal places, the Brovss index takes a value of 0.0217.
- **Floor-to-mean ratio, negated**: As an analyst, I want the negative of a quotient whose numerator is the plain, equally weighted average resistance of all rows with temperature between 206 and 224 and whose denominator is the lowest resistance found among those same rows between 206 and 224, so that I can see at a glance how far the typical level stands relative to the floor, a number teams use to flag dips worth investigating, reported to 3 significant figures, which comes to -1.06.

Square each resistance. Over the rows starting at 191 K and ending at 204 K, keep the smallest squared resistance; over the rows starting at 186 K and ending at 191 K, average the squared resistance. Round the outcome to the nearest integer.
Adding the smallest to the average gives 183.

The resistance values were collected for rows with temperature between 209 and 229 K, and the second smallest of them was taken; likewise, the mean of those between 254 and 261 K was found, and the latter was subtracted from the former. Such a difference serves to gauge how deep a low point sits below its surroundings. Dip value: -0.8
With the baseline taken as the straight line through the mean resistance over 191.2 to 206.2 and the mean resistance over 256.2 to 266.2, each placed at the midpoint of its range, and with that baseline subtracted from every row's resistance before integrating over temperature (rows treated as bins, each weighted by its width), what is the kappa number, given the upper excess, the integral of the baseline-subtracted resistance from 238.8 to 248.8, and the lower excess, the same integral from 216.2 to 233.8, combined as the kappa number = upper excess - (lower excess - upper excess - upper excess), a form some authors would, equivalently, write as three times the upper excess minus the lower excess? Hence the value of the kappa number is -3.7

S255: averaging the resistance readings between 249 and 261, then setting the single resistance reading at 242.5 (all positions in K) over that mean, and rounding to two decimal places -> 0.95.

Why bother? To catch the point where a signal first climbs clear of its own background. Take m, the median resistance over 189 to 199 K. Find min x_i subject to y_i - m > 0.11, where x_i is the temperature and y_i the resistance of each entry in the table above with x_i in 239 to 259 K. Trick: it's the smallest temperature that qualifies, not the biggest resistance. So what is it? 240.0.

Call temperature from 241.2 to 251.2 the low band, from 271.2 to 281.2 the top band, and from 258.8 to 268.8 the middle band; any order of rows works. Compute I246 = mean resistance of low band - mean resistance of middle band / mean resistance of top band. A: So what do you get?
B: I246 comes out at 9.12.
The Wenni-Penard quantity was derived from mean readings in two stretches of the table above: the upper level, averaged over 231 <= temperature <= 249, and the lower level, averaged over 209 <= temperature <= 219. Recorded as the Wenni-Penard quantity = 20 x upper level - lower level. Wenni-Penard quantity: 192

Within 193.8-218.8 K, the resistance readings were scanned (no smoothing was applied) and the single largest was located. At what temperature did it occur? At 202.5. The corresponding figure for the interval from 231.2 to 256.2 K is 255.0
